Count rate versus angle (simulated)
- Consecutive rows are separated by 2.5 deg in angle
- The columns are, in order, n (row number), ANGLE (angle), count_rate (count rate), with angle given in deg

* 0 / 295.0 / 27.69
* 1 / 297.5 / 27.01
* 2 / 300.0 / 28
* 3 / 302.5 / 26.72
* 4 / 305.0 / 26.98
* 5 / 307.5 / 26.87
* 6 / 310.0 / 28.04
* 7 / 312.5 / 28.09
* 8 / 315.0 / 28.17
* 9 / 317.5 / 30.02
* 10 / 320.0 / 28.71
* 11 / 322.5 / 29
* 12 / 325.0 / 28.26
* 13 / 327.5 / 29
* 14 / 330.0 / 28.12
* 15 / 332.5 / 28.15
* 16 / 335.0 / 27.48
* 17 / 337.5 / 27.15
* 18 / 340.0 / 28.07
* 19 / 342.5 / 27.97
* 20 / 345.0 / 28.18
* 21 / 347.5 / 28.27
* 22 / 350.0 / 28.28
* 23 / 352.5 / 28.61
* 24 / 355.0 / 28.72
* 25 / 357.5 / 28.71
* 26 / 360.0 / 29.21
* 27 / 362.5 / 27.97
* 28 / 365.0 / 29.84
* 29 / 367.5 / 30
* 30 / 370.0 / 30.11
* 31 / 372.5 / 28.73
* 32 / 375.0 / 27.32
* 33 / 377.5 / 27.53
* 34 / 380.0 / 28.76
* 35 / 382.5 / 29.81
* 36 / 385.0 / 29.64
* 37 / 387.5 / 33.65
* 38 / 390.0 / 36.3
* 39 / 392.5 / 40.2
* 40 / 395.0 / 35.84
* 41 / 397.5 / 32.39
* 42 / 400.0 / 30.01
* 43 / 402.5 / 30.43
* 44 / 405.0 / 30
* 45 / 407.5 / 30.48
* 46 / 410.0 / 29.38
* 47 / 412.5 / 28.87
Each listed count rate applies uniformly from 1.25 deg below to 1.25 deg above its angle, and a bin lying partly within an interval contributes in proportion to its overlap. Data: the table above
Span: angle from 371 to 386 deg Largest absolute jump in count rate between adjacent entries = 1.4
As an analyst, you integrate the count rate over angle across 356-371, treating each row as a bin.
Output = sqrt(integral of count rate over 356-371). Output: 21.0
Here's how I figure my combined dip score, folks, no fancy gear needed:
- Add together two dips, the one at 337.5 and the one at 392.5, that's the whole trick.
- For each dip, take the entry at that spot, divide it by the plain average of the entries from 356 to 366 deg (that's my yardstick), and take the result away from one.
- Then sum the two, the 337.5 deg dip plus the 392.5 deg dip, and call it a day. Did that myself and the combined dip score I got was -0.33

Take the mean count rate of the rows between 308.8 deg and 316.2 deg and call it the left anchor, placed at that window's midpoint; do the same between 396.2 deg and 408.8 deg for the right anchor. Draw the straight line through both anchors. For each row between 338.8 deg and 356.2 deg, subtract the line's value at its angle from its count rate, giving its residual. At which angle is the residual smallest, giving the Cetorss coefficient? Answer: 342.5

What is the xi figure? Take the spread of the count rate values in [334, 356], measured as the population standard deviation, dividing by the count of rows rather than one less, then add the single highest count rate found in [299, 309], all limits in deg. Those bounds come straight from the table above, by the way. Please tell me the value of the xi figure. 28.5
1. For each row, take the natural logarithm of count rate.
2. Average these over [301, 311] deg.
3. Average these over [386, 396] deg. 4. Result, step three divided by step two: 1.09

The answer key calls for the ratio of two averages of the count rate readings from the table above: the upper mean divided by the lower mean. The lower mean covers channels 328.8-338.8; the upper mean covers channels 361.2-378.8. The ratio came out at 1.04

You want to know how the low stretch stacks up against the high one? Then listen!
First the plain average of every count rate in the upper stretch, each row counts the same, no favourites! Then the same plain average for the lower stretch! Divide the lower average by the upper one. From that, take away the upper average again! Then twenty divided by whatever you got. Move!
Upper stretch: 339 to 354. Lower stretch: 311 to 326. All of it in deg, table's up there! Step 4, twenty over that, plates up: -0.735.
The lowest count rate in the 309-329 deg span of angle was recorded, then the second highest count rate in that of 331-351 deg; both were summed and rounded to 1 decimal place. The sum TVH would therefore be 56.3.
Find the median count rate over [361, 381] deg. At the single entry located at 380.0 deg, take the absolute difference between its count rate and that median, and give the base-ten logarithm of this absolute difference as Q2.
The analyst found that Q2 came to -1.8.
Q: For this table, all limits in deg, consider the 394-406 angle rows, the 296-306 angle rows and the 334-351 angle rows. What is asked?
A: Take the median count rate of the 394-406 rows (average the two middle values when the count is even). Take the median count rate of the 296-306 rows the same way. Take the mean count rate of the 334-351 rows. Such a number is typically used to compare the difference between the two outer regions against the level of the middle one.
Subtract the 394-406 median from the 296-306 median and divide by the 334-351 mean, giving -0.12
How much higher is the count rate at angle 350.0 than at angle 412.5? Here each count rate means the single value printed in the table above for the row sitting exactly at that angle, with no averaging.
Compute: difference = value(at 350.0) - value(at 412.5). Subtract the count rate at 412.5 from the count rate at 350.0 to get -0.6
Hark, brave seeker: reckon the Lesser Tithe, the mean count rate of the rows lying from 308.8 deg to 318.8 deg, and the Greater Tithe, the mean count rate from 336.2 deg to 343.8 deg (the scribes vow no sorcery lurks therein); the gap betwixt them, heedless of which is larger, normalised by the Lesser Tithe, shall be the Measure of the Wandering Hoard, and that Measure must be 0.030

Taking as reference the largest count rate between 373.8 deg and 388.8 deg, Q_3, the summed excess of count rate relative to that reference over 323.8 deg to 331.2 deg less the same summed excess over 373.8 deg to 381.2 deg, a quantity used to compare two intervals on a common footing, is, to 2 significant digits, 1.8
